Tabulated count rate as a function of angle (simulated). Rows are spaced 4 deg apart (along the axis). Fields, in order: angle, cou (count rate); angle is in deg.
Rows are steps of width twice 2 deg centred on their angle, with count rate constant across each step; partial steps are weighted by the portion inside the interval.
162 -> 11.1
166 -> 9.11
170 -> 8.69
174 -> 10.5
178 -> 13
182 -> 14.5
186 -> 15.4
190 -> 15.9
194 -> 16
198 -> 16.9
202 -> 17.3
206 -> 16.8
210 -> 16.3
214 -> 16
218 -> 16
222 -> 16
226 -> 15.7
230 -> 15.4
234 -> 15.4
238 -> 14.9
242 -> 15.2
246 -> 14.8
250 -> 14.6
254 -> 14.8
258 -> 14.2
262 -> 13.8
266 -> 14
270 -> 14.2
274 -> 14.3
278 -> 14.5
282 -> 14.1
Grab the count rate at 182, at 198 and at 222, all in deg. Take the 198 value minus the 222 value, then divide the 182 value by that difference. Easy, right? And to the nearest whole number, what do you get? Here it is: 16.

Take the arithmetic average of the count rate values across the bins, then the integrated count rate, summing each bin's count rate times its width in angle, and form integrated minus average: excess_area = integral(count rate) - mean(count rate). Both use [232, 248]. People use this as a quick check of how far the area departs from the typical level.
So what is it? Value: 226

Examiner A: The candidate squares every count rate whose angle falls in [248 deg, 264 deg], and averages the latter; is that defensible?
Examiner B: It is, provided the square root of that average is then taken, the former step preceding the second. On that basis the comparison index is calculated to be 14.4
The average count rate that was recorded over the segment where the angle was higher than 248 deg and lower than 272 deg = 14.3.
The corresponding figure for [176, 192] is 14.7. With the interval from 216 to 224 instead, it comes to 16.0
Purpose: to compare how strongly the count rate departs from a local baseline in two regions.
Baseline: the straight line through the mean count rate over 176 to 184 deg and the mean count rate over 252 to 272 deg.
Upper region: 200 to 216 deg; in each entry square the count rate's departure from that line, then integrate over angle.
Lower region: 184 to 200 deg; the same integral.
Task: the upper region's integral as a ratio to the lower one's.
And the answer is 1.4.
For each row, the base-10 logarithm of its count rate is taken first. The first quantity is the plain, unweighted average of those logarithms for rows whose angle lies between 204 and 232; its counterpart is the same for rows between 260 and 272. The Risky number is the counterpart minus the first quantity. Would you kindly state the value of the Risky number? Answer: -0.059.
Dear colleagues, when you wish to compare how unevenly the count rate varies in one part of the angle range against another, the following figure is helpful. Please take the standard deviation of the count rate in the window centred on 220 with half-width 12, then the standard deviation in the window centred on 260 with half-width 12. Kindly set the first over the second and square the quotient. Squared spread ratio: 1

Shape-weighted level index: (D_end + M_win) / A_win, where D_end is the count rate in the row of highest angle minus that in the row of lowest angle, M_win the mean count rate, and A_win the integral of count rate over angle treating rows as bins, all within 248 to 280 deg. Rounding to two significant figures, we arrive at 0.031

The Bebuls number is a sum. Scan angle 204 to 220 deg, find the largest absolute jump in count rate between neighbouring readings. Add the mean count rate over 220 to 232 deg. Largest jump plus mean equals 16.2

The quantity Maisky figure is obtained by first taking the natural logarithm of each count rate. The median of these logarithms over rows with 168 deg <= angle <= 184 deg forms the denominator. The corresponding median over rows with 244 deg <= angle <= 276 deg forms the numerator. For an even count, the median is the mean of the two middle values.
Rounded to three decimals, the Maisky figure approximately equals 1.081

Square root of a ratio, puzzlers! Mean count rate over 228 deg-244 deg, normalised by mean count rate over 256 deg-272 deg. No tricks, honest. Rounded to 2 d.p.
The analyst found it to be 1.04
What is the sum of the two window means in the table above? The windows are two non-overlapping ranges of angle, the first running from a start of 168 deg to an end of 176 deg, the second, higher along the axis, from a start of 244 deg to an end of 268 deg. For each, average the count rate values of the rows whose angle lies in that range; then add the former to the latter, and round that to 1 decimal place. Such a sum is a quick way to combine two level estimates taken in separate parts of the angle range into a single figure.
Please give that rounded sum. 24.0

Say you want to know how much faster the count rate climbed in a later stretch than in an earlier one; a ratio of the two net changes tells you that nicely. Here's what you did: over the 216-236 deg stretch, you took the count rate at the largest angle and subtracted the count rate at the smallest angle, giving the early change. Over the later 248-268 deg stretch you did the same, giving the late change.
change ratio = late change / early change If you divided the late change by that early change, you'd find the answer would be 1.0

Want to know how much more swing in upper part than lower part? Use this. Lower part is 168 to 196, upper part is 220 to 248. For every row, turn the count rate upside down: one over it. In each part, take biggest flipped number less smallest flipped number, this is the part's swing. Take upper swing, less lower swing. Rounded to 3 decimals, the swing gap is -0.048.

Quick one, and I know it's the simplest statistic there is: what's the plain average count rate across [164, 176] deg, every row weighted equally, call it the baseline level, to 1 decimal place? 9.4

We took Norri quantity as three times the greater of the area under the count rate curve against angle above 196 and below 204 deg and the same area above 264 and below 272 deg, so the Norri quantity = 410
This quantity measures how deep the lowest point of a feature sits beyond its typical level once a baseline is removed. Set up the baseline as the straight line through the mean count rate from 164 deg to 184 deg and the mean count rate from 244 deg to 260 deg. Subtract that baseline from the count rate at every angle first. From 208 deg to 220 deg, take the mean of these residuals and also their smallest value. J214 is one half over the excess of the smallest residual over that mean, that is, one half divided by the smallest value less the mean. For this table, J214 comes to -1.8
